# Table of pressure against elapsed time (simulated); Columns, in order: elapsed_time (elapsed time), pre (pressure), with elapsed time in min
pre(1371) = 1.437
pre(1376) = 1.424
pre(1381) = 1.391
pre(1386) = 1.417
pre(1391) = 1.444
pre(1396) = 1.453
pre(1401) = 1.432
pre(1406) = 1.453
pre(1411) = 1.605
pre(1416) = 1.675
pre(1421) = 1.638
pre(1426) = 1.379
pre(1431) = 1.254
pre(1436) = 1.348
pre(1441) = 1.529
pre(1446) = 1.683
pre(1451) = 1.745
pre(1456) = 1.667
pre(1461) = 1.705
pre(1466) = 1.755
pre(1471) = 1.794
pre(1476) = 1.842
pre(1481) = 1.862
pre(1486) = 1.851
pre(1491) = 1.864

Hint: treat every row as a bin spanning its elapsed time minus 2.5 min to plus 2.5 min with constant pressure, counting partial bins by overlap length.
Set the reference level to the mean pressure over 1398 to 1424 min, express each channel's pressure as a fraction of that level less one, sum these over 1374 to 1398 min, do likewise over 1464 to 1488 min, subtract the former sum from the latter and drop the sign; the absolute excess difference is 1.3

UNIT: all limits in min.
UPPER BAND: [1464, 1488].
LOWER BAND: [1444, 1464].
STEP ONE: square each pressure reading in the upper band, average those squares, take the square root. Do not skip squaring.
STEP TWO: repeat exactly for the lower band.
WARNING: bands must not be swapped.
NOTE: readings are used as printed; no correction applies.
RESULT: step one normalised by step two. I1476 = 1.07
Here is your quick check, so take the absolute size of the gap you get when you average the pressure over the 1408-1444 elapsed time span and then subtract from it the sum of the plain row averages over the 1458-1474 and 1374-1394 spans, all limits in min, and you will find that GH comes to 1.68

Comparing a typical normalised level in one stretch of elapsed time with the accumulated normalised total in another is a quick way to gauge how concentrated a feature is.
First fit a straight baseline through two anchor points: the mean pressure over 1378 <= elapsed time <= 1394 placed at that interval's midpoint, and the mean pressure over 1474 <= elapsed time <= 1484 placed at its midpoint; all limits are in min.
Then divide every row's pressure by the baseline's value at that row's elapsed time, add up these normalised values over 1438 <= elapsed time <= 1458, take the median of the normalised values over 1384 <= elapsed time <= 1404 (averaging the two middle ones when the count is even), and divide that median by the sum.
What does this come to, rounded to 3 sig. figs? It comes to 0.257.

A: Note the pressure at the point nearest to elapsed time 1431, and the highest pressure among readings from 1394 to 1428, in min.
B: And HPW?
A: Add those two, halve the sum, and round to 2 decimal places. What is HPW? 1.46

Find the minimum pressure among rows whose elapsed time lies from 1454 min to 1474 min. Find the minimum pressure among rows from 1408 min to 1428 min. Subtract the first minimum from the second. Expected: -0.29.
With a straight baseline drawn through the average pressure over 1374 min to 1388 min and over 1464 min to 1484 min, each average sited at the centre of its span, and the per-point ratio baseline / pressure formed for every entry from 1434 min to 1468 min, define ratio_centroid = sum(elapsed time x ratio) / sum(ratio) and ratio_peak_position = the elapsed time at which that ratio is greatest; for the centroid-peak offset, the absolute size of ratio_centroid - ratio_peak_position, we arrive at 14.5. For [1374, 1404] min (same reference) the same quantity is 12.4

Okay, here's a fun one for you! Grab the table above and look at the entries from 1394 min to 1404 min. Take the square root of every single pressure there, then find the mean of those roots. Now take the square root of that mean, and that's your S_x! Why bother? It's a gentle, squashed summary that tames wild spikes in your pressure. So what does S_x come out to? 1.096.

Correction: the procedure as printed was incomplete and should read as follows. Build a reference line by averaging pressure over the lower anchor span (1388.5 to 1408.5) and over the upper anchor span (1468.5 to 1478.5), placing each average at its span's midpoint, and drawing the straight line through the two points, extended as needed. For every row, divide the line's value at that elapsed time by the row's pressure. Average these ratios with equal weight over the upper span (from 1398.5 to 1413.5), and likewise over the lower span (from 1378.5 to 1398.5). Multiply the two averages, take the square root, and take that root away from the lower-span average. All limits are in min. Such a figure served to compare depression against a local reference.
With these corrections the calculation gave -0.01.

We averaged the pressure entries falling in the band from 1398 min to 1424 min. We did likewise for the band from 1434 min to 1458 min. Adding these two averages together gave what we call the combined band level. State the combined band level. 3.15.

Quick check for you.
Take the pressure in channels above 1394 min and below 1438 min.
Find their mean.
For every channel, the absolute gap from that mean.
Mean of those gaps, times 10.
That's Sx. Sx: 1.12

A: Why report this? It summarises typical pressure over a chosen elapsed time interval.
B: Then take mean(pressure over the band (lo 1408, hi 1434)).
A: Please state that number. 1.51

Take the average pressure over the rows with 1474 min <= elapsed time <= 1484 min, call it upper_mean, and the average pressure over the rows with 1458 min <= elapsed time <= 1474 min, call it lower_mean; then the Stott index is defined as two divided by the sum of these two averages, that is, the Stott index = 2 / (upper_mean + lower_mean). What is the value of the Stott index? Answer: 0.555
